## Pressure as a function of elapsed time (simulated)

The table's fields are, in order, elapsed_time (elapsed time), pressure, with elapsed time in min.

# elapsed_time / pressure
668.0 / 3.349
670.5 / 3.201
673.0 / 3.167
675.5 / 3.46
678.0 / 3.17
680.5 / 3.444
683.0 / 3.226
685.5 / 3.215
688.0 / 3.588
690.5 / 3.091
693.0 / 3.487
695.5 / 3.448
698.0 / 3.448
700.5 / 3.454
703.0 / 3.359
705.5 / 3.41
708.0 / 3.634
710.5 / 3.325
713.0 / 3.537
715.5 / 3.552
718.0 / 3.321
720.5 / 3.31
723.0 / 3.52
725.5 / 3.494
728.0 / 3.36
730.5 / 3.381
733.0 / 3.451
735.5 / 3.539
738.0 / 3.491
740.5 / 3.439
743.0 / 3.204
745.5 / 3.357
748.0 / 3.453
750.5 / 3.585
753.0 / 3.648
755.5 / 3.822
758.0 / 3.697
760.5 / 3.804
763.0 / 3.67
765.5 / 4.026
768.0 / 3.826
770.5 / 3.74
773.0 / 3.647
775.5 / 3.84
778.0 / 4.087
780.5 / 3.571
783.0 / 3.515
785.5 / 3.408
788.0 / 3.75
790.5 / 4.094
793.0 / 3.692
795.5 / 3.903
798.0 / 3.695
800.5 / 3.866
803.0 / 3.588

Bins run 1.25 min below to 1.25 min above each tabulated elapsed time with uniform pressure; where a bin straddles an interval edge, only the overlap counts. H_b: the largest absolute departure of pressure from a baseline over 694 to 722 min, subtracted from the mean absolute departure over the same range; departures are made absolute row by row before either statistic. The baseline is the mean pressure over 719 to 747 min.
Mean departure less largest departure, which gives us -0.14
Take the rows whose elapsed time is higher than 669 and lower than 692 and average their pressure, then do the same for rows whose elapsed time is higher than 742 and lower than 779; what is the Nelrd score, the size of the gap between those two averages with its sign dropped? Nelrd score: 0.41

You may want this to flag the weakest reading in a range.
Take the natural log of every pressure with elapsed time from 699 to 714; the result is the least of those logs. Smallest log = 1.20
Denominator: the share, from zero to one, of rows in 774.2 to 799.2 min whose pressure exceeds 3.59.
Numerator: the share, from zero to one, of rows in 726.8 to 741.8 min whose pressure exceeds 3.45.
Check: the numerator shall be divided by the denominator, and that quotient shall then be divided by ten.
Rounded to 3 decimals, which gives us 0.071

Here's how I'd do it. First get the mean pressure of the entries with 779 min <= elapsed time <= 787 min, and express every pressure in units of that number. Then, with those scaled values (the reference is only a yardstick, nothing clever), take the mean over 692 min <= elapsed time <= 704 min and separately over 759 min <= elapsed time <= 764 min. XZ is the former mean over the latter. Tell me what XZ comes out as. 0.92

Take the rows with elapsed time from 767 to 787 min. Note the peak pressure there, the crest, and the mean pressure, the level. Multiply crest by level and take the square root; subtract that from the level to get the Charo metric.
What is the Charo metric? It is -0.19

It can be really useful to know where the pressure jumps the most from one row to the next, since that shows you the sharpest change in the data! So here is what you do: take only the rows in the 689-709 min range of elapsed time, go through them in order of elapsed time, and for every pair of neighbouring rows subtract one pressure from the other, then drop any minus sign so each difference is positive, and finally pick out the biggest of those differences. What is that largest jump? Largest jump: 0.40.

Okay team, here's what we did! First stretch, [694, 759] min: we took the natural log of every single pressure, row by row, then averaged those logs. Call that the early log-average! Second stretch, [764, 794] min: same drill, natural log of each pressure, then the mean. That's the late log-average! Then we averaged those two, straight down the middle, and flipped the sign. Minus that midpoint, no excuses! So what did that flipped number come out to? -1.284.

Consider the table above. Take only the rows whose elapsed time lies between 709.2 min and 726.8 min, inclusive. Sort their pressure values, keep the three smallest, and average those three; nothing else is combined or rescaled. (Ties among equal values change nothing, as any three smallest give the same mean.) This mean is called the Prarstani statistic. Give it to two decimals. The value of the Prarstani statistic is 3.32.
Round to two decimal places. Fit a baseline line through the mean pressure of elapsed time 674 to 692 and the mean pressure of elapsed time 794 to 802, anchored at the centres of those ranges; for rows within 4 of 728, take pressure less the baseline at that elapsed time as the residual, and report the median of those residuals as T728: -0.14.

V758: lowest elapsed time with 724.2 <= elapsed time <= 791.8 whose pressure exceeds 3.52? 735.5 min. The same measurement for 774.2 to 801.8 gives 775.5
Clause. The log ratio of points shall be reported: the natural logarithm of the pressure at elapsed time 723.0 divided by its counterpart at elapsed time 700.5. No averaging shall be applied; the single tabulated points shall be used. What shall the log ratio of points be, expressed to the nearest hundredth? 0.02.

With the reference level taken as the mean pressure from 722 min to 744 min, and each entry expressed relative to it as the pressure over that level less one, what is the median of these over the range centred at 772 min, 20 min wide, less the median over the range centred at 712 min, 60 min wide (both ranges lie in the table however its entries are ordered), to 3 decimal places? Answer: 0.098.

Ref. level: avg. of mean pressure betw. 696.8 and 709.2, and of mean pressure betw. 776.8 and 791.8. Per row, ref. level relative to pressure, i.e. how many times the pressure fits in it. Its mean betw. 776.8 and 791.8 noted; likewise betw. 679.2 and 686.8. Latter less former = 0.125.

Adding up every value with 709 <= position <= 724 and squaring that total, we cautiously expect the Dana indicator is 423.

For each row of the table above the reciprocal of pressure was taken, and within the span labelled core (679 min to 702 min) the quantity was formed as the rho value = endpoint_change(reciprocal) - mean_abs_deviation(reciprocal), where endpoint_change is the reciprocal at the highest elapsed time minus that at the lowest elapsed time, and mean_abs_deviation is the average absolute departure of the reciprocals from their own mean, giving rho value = -0.013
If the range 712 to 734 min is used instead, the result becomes 0.000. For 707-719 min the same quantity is 0.016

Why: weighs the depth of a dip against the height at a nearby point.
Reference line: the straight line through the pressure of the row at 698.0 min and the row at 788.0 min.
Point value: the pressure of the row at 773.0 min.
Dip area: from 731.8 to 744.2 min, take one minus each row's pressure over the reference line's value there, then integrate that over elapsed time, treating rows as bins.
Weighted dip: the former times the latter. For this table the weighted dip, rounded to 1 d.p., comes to 2.0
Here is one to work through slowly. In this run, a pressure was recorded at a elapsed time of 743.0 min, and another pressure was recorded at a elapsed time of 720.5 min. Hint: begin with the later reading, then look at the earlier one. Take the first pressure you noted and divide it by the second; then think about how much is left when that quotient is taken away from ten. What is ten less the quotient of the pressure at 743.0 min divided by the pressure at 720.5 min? 9.03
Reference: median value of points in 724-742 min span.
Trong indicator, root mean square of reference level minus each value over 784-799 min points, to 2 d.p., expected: 0.37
